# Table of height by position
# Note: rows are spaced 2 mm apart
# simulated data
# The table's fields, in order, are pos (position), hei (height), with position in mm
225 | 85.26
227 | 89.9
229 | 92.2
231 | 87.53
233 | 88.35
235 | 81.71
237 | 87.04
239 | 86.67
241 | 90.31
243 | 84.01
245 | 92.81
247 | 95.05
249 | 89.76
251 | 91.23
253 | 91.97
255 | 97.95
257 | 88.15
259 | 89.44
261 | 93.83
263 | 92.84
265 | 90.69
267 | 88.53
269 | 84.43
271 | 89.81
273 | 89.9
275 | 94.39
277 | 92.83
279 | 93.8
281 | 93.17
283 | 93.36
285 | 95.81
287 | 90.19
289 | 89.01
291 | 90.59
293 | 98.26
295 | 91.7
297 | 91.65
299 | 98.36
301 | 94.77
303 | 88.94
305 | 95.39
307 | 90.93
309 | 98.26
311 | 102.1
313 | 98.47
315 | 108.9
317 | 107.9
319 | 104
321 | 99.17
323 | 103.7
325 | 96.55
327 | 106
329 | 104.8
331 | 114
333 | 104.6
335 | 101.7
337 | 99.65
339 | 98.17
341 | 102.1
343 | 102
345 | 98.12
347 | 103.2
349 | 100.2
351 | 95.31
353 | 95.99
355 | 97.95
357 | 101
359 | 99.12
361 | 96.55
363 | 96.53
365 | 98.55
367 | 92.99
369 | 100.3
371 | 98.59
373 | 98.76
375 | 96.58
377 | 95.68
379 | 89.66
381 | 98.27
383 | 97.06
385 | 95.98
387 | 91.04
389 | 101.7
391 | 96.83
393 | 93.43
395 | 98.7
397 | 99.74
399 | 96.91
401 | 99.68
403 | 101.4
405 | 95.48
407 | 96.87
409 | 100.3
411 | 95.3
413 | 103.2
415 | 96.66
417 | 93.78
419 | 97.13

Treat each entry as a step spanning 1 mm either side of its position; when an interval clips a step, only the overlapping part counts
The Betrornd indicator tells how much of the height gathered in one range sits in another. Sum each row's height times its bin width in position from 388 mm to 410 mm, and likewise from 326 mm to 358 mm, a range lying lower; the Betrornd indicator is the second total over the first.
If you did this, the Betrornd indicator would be 1.50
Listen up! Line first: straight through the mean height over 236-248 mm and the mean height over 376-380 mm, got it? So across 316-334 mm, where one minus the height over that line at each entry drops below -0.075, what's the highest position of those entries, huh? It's 333 mm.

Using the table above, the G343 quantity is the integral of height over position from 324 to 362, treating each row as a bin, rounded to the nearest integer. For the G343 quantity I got 3834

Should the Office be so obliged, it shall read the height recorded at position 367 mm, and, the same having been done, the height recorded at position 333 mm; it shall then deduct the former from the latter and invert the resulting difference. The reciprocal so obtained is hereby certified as 0.1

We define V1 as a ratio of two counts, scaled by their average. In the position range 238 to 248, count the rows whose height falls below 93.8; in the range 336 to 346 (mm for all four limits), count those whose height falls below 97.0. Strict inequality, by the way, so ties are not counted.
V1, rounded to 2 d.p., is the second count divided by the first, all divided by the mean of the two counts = 0.00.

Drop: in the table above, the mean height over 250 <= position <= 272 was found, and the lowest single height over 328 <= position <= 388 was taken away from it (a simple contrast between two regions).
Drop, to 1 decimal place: 1.1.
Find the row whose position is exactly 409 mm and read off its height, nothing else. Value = 100.3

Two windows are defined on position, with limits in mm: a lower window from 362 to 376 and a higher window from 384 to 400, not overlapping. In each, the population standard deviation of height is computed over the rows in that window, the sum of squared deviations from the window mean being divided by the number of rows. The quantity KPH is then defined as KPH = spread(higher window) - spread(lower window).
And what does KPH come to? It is 1.0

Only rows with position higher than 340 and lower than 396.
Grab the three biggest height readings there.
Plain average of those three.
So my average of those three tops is 102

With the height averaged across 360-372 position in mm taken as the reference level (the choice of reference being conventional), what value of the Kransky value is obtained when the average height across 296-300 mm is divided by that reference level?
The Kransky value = 0.98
